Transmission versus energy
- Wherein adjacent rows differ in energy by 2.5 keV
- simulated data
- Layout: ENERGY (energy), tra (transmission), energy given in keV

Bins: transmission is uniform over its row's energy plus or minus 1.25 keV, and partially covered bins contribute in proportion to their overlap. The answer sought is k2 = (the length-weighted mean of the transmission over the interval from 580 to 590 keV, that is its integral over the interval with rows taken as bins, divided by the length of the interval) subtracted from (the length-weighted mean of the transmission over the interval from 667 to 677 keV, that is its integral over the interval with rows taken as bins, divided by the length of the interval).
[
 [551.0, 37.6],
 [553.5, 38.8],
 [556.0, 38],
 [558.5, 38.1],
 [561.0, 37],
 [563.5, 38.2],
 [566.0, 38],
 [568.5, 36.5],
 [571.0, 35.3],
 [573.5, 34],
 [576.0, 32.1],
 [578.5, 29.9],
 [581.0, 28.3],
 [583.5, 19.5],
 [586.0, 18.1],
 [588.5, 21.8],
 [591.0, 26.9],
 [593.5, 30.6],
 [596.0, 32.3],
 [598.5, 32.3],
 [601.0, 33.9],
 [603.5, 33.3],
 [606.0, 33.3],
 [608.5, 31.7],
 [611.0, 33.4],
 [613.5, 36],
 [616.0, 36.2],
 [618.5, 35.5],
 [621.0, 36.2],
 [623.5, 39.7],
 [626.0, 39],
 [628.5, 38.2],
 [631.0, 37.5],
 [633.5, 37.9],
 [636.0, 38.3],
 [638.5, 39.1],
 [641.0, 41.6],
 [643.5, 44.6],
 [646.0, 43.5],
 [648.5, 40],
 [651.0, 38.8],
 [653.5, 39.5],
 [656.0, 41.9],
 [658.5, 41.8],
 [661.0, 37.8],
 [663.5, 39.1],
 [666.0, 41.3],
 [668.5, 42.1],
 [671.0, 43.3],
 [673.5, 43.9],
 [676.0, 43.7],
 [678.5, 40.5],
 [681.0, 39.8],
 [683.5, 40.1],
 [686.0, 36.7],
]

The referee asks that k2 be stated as 21.3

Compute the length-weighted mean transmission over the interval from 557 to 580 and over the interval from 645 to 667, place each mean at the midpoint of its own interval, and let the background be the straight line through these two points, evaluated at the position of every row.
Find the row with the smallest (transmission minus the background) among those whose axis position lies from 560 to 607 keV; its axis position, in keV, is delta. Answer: 586.0 keV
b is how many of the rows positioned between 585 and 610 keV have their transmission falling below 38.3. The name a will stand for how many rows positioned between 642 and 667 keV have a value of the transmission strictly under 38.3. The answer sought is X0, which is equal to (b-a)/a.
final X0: 9.0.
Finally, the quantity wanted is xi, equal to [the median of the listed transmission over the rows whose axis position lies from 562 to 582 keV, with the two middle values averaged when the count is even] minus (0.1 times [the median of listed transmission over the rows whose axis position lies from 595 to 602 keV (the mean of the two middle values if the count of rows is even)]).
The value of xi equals 31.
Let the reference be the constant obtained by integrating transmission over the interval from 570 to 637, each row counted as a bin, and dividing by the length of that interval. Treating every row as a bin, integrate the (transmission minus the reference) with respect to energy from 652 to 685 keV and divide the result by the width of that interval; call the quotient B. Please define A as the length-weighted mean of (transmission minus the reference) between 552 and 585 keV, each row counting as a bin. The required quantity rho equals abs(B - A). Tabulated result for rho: 7.1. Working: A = 1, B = 8.5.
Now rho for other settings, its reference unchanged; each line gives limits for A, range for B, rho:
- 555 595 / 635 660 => 9.5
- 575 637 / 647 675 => 8.5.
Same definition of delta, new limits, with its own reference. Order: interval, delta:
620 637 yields 621.0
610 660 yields 611.0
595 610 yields 608.5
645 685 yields 661.0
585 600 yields 586.0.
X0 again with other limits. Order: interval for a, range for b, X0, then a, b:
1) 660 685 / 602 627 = 7.0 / 1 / 8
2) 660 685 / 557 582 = 9.0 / 1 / 10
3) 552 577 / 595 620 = 0.1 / 9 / 10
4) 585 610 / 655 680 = -0.9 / 10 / 1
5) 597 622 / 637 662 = -0.9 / 10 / 1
